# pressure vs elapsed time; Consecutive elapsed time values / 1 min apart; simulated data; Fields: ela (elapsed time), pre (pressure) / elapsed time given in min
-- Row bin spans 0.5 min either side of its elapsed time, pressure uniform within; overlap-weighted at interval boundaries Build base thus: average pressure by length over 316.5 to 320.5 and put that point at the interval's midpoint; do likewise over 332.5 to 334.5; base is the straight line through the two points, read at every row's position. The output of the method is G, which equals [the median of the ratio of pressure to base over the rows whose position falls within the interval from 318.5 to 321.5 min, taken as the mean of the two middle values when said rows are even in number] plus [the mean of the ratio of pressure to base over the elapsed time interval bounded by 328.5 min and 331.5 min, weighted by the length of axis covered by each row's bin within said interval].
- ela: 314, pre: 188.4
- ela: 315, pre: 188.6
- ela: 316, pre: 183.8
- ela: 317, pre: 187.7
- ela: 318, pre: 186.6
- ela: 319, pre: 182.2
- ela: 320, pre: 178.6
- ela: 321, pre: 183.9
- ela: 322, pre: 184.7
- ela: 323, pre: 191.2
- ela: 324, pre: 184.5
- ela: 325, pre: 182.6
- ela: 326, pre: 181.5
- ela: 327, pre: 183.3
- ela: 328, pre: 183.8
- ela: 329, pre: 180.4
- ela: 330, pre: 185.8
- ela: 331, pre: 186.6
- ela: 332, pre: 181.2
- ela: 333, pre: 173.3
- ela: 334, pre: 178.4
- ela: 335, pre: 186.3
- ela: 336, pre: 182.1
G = 2.03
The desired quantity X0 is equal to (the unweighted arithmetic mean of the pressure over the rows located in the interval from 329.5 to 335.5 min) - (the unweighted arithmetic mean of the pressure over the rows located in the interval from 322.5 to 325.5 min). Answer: -4.2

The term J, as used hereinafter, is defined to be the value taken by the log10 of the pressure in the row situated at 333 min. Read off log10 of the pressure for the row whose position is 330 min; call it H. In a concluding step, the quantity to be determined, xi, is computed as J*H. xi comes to 5.08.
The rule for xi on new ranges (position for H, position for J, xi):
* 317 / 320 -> 5.12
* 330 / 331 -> 5.15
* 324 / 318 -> 5.15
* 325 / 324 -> 5.12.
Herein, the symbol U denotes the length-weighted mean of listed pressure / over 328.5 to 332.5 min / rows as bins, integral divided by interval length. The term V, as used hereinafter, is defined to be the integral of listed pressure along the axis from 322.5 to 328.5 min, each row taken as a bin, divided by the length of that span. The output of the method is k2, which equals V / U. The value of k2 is 1.005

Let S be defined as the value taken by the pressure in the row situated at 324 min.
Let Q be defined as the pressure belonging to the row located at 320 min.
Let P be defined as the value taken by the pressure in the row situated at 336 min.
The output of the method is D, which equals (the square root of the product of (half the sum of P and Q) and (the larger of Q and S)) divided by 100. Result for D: 1.82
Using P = 182.1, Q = 178.6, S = 184.5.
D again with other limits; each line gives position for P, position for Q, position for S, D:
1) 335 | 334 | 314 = 1.85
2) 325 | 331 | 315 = 1.87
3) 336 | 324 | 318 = 1.85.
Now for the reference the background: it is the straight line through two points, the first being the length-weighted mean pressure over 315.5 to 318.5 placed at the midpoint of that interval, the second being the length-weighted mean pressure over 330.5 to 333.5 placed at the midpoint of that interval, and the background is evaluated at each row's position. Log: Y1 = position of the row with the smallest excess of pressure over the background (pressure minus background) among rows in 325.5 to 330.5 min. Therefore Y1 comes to 326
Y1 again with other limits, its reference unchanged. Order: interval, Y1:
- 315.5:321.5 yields 320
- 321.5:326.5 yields 326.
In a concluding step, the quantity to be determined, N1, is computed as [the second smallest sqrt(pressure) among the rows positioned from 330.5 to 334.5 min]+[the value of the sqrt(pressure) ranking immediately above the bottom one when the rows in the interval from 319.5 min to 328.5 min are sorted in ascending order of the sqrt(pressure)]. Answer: 26.8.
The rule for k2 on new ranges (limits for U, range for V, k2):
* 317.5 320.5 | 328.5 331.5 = 1.010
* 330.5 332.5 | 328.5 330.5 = 0.996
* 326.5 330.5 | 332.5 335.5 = 0.978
